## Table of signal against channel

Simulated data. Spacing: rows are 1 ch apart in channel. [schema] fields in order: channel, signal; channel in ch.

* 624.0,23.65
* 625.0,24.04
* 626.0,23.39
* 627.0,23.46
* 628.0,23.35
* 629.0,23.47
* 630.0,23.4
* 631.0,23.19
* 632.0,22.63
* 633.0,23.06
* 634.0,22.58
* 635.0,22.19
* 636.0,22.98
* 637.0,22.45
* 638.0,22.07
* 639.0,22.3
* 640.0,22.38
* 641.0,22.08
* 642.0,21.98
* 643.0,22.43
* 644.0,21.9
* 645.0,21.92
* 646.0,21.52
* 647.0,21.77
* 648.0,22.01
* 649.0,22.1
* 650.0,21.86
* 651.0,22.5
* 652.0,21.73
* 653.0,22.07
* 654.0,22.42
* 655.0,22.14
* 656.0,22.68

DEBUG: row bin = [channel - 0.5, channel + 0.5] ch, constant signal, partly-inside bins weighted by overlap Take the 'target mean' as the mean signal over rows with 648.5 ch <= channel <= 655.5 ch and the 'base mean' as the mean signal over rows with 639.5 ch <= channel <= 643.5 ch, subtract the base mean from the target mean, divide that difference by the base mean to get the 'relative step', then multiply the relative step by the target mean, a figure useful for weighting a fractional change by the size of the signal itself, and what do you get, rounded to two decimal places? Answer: -0.10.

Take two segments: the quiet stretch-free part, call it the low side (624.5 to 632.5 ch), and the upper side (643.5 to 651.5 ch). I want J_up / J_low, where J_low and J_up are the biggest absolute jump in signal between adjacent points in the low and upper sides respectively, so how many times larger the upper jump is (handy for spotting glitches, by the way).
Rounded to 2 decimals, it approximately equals 0.98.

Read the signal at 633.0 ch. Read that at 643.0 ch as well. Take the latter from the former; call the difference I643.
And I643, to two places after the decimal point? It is 0.63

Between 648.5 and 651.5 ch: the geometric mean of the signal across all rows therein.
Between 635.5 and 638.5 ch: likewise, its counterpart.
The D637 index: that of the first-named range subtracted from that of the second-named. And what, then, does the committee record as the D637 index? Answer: 0.35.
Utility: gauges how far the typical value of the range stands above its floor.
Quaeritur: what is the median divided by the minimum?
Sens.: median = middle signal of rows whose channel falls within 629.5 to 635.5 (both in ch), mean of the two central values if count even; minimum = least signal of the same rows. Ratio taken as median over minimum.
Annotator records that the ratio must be 1.03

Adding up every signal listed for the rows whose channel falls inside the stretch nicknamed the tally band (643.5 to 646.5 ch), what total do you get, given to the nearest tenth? 65.3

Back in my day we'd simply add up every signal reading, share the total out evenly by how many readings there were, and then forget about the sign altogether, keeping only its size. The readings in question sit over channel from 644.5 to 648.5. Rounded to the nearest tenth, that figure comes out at 21.8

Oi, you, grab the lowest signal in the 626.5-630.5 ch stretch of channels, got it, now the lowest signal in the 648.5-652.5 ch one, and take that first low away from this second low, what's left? -1.6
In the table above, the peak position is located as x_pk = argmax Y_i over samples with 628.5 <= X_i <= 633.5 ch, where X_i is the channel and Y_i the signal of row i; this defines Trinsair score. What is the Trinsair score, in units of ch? 629.0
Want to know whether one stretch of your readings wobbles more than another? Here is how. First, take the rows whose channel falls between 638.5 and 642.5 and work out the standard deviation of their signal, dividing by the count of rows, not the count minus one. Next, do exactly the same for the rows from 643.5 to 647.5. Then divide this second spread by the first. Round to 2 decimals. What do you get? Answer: 0.99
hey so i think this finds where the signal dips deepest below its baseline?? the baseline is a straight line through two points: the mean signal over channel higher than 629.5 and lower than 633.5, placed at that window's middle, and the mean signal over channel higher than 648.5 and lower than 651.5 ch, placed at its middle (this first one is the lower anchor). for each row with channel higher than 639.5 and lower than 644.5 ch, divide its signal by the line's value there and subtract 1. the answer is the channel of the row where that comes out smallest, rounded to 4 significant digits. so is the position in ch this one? 642.0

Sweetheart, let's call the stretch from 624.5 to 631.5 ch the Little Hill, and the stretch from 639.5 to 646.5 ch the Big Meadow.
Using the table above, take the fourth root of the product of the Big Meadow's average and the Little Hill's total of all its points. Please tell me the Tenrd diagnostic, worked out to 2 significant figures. 7.8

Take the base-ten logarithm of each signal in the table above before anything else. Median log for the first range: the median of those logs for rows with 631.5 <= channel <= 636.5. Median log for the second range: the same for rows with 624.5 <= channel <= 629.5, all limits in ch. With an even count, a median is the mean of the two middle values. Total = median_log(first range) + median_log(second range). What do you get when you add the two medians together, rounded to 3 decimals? 2.725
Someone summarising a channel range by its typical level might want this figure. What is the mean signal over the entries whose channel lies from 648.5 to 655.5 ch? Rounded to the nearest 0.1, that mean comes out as 22.1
